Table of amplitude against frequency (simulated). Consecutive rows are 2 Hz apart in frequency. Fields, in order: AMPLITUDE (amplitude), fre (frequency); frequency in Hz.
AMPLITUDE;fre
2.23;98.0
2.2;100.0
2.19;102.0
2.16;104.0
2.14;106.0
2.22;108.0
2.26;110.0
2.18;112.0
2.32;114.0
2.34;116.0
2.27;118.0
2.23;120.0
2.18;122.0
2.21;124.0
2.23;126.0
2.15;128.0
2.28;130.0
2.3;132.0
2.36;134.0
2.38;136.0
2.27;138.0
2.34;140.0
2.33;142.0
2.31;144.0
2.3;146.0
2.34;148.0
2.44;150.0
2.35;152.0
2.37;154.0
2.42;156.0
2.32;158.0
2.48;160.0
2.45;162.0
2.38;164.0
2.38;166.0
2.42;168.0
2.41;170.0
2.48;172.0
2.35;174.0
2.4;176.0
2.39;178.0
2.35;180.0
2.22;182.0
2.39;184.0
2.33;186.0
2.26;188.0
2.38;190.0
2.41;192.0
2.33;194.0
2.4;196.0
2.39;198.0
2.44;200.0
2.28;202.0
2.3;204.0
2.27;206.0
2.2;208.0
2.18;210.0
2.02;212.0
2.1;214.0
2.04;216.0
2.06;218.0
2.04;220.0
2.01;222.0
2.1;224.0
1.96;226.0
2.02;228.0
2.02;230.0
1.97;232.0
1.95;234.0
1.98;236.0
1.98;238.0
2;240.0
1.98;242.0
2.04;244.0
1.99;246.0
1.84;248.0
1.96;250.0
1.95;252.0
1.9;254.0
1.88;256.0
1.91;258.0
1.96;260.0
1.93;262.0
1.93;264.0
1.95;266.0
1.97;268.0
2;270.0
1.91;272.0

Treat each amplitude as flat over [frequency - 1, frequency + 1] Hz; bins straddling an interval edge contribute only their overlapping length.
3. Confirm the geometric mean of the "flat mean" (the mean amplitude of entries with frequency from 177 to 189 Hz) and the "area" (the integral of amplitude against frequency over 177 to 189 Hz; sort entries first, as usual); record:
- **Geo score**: 8.05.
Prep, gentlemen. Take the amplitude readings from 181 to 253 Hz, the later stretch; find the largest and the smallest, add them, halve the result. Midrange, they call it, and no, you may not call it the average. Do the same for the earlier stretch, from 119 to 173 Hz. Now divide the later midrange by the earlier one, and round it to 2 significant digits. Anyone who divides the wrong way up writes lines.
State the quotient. 0.92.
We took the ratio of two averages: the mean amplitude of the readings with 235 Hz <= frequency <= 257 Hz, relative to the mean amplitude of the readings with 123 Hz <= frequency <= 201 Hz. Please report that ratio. 0.83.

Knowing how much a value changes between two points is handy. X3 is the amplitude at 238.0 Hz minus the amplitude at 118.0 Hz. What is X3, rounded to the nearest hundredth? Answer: -0.29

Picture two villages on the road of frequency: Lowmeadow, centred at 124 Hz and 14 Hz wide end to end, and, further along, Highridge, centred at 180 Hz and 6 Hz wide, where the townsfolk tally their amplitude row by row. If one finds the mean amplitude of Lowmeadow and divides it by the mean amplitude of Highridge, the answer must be 0.958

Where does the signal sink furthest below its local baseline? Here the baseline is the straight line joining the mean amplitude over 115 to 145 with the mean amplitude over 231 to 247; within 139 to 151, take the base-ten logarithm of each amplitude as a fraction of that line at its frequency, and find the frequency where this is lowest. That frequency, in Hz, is 146.0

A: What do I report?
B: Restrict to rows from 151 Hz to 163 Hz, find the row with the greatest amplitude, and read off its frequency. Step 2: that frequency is 160.0 Hz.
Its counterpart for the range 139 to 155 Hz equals 150.0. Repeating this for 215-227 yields 224.0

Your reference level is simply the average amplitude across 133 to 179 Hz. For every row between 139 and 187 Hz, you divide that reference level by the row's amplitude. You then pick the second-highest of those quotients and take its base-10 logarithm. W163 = 0.014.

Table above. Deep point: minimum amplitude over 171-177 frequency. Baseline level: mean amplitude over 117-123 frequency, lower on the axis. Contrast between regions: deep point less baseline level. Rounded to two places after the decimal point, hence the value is 0.12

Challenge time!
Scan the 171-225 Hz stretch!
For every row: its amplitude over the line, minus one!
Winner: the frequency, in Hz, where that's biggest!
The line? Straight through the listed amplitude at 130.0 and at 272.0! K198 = 200.0 Hz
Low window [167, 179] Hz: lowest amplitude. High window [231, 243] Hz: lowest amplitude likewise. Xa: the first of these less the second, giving 0.40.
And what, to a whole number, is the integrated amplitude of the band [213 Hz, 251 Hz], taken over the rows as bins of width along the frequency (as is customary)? 76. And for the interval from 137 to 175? 90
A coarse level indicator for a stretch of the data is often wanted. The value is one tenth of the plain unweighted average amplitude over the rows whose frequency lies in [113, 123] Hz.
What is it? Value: 0.227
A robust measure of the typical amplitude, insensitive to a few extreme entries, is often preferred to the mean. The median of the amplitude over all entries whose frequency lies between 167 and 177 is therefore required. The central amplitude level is 2.41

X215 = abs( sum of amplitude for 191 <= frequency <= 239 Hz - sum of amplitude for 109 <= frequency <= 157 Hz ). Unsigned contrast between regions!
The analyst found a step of 3.7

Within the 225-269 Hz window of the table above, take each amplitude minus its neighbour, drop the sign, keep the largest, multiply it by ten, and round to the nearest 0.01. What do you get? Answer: 1.50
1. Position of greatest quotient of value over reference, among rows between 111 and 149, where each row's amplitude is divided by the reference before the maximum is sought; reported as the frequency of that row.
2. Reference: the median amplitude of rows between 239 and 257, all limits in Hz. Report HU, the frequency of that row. 136.0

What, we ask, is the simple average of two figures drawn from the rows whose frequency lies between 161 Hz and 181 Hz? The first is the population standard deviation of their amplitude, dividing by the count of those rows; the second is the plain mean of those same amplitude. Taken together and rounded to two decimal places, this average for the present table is 1.22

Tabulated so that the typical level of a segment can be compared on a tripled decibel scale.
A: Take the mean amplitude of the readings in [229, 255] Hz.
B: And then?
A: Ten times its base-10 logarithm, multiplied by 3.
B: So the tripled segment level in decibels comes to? 8.8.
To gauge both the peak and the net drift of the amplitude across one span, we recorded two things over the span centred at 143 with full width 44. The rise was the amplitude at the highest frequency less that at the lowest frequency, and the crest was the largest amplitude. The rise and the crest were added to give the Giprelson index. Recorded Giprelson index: 2.68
